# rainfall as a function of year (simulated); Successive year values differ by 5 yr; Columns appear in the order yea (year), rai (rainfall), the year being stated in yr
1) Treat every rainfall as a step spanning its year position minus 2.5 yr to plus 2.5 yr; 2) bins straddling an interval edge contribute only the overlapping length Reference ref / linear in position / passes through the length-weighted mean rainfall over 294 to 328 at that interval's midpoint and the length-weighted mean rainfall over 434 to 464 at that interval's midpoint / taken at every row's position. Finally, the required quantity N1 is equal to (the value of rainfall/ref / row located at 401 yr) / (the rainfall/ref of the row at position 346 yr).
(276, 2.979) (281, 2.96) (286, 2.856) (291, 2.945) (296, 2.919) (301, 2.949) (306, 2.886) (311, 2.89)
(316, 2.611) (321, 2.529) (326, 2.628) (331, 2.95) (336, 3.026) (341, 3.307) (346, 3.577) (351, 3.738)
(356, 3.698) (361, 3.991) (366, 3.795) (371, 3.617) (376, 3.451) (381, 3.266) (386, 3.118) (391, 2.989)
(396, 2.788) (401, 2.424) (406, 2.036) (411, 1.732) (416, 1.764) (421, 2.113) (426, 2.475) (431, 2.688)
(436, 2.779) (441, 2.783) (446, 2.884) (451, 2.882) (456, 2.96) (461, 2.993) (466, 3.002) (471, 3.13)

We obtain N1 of 0.67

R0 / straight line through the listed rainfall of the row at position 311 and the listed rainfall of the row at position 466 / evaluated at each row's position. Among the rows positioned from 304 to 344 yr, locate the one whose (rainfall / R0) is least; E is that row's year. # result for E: 321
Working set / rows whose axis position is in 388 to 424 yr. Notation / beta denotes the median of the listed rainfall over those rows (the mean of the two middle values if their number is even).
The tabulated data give 2.1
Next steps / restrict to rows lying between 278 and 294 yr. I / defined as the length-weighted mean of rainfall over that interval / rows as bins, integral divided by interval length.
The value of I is 2.9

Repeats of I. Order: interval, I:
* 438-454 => 2.9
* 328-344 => 3.1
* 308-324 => 2.7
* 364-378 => 3.6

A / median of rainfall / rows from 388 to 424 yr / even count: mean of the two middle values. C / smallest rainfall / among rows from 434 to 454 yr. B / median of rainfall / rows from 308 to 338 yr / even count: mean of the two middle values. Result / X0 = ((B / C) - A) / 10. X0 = -0.11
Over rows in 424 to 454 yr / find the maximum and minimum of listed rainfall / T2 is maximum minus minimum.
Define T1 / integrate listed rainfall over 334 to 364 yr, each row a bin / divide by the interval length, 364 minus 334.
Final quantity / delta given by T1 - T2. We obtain 3.2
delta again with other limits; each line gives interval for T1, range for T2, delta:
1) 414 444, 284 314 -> 2.4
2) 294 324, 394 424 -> 1.7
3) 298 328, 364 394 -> 1.9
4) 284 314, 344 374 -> 2.5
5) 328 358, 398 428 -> 2.6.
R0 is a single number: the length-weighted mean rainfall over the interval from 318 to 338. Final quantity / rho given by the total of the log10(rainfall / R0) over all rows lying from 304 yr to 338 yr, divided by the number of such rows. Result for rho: 0.00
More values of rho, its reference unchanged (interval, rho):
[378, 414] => -0.03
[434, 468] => 0.02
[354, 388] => 0.11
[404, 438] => -0.10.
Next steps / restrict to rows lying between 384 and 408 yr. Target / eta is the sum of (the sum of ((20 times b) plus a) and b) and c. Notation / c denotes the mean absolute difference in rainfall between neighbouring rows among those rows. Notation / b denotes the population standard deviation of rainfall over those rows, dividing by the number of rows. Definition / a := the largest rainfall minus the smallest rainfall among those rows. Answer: 9.6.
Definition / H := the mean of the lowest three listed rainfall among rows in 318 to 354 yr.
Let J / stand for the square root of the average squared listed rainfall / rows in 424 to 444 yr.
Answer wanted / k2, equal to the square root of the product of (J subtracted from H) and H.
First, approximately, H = 2.70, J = 2.68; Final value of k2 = 0.2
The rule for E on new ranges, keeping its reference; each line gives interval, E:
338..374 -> 341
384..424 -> 411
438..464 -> 441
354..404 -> 401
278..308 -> 286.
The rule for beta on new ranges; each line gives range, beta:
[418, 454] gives 2.8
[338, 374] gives 3.7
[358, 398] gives 3.4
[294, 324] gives 2.9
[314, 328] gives 2.6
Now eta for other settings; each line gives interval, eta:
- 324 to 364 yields 10.7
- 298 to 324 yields 4.1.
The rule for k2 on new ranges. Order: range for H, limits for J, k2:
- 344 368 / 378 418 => 2.0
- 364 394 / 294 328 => 1.0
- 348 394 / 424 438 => 1.2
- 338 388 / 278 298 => 1.0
